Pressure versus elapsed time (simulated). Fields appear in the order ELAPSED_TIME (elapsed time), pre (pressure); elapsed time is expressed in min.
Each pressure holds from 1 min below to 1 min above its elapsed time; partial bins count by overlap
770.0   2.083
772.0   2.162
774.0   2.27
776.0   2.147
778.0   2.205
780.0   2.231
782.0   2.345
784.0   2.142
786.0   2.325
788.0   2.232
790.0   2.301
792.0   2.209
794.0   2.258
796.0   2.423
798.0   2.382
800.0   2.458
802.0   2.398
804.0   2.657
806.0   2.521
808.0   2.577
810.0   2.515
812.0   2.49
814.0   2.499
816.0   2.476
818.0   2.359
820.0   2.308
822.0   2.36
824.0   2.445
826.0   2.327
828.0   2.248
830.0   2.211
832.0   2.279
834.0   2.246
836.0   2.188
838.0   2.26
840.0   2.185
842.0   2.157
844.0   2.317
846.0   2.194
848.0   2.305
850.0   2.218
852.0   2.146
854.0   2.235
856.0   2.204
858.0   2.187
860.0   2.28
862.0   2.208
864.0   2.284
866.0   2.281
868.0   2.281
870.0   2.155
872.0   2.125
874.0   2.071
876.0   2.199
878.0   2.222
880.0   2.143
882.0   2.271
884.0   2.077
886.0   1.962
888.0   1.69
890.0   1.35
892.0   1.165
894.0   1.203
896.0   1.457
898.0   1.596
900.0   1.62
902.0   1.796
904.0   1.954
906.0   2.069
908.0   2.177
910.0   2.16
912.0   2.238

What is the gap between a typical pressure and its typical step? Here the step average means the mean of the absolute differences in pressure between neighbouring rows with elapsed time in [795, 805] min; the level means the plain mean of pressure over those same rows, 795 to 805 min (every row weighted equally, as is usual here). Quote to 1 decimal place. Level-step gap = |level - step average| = 2.4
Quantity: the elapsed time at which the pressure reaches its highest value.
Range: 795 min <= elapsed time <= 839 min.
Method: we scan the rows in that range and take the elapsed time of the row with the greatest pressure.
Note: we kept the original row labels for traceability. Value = 804.0 min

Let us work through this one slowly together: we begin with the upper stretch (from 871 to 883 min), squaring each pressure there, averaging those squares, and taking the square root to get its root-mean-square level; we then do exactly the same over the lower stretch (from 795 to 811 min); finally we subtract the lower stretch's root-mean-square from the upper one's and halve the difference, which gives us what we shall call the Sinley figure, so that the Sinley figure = -0.16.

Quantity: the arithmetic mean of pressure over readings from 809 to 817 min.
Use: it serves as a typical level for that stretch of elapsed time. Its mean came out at 2.5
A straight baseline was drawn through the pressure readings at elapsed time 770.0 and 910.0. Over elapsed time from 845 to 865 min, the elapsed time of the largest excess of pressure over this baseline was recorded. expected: 848.0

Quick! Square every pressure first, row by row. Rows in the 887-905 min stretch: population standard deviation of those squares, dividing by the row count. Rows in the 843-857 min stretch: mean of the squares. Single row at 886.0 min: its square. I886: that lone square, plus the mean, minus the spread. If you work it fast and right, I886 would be 8.1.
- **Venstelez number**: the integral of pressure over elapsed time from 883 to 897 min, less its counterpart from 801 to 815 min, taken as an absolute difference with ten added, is 24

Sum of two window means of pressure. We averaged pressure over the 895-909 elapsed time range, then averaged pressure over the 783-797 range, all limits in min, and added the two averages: 4.1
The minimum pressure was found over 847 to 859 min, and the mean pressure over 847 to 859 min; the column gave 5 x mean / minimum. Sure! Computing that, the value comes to 5.16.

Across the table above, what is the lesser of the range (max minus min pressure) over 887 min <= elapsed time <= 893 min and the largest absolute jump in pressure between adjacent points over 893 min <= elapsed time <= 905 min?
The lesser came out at 0.25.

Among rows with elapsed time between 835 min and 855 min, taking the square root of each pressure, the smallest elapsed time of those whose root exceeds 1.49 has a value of 838.0 min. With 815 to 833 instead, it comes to 816.0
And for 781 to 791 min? 782.0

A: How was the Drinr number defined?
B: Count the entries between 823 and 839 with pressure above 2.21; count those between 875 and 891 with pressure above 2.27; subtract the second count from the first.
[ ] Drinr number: 6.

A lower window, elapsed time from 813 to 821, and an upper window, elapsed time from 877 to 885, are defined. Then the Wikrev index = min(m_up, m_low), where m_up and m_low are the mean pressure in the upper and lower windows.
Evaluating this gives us 2.18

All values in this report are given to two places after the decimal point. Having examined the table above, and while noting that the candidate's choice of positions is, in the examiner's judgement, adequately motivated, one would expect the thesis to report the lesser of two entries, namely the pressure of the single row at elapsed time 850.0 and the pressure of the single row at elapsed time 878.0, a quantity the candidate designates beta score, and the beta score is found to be 2.22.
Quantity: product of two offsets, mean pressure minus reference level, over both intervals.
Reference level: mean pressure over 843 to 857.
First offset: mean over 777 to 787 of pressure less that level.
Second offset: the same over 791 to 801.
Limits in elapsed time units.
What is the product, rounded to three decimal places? 0.002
